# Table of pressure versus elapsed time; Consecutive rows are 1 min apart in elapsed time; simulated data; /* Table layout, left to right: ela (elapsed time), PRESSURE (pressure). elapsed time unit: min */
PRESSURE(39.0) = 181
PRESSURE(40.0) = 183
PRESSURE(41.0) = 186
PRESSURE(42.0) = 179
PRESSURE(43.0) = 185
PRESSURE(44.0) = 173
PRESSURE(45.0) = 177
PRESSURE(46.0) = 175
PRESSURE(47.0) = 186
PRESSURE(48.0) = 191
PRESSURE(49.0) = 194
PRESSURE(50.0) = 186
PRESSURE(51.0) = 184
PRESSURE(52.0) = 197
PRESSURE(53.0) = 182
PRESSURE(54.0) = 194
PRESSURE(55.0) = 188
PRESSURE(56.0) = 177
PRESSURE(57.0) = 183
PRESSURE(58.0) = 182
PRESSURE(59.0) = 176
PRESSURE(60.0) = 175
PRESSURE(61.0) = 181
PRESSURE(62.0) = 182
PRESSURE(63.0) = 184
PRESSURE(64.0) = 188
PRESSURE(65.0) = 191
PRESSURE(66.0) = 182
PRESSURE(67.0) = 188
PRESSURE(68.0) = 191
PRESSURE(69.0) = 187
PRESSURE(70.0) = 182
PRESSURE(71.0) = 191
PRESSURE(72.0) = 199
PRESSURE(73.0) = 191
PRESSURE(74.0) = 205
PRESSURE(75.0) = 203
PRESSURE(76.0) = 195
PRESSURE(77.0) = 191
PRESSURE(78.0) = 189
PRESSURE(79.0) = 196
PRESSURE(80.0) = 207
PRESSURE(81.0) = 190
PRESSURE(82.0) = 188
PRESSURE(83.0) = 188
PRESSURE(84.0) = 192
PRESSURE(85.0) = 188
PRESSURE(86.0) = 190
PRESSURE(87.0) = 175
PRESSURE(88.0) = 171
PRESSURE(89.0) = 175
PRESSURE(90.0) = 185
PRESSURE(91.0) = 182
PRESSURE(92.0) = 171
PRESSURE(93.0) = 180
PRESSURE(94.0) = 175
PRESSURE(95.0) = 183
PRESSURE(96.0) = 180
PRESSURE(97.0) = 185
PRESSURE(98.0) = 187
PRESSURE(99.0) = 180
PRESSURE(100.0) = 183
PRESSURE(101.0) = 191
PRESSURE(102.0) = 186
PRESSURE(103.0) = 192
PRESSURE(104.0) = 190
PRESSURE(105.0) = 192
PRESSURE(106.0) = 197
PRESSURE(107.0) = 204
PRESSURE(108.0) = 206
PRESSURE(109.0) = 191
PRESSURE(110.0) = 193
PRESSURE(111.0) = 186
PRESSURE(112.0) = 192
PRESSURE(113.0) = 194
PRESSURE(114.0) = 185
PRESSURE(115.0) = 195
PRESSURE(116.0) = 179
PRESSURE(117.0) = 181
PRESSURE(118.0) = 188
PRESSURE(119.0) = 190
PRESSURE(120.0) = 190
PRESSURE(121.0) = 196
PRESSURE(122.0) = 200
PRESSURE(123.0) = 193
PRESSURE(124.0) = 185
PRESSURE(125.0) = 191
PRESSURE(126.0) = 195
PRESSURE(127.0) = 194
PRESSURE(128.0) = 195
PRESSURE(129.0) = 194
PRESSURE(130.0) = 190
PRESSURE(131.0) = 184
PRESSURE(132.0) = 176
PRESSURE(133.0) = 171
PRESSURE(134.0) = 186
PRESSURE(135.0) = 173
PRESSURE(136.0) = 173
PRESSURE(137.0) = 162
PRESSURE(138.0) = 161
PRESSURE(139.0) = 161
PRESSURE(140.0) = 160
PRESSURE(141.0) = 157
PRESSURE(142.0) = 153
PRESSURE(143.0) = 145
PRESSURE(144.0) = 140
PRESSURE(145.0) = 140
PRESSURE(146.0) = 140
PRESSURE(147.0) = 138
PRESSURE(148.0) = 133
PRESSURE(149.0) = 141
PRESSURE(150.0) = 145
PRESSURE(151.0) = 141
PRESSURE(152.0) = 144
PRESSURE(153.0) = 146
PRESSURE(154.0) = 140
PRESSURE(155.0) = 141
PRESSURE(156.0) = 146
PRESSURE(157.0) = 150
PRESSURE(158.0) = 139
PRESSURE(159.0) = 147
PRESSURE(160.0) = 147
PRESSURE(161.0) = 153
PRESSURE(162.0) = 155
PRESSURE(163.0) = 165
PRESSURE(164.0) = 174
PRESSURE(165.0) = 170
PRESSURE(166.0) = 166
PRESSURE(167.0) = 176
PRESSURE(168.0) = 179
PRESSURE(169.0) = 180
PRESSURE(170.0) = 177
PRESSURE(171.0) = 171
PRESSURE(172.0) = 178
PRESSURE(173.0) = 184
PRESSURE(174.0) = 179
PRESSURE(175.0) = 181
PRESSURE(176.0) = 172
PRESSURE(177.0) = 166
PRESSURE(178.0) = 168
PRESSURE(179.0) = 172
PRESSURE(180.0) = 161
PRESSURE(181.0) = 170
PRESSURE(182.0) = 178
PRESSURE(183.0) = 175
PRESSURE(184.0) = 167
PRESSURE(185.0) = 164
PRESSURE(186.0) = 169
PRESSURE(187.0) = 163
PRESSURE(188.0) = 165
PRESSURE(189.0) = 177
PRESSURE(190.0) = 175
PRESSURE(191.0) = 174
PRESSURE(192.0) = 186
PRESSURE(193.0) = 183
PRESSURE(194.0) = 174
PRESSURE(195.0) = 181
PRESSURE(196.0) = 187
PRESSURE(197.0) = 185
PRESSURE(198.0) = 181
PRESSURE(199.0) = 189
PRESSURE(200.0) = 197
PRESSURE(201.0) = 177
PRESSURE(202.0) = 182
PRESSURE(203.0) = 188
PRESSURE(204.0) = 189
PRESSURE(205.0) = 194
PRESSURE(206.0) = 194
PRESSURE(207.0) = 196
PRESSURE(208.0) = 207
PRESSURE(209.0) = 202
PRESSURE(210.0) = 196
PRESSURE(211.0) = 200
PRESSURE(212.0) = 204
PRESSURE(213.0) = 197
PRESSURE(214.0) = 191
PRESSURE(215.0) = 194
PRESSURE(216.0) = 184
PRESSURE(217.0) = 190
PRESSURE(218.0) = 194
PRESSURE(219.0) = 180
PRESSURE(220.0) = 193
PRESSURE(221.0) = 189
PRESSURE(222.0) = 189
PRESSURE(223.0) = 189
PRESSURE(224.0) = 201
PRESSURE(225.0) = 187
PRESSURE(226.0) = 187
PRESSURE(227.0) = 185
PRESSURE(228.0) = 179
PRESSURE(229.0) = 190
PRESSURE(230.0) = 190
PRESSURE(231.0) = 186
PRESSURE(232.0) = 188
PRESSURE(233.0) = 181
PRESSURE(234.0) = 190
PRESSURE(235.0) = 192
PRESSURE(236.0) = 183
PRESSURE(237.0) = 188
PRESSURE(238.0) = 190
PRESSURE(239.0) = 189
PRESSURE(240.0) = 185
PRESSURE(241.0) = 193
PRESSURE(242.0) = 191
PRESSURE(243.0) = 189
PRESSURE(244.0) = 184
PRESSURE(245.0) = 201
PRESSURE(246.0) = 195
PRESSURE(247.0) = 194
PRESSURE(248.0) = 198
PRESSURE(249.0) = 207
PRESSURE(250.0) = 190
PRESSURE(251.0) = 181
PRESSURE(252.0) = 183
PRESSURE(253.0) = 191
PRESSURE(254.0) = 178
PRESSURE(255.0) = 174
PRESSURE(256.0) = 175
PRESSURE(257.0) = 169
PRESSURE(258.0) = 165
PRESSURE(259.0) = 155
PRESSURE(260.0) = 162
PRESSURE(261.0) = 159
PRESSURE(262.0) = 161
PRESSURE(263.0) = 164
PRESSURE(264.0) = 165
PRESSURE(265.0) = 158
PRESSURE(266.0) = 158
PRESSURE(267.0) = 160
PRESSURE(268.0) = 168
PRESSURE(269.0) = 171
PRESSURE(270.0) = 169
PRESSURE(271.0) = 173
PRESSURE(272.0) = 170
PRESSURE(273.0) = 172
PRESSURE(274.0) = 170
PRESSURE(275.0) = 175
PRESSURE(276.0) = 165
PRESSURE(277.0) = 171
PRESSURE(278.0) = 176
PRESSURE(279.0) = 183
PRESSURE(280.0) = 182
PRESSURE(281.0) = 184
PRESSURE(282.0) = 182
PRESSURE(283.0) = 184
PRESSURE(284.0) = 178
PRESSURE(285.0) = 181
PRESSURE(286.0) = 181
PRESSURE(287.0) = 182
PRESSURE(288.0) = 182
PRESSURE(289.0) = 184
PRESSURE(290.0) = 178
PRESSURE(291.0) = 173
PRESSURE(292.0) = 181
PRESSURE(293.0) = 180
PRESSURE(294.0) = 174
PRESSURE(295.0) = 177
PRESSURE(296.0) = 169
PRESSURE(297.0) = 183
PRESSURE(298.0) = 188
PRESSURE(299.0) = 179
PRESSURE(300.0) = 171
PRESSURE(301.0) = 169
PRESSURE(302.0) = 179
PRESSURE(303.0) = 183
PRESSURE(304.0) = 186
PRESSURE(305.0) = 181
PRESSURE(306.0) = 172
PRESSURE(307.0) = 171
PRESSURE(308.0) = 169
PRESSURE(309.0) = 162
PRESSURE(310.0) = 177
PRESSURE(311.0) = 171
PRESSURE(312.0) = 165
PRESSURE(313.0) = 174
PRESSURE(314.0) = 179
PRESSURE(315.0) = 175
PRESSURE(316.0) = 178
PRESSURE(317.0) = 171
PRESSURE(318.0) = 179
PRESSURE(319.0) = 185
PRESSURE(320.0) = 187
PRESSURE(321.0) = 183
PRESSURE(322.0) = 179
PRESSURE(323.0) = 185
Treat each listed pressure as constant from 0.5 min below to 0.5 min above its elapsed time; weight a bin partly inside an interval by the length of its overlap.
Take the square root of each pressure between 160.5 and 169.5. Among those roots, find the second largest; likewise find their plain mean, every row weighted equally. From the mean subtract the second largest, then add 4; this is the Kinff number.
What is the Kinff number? 3.60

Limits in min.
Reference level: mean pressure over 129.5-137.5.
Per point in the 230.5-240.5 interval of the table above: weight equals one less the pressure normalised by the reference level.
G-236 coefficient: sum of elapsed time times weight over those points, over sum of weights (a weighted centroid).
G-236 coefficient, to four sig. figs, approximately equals 235.6 min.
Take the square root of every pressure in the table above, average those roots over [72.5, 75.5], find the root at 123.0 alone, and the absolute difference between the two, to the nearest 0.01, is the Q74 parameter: 0.24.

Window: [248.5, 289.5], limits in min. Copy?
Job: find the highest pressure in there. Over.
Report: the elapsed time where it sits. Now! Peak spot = 249.0 min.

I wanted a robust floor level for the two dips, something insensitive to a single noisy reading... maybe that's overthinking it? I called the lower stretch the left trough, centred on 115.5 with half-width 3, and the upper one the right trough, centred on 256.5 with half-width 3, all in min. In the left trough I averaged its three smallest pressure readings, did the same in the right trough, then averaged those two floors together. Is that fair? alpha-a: 172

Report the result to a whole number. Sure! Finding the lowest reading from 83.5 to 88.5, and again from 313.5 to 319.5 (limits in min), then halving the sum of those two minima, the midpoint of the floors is 171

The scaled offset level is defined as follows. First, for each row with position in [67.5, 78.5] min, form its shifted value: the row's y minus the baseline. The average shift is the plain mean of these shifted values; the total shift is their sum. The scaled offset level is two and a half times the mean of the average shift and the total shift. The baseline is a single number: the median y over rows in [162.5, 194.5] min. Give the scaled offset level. 286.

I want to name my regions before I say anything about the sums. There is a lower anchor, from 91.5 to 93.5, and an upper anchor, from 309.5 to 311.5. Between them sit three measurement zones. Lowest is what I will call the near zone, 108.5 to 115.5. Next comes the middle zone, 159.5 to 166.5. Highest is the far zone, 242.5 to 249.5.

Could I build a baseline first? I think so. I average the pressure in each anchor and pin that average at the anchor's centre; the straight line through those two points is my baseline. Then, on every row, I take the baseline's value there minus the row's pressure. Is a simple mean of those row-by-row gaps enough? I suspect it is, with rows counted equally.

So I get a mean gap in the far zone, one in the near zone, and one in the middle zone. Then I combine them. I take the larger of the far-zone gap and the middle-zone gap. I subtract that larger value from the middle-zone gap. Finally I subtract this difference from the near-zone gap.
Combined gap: -15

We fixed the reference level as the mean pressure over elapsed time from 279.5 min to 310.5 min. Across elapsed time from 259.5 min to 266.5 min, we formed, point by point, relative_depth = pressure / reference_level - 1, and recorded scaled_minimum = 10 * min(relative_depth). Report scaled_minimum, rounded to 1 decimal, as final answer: -1.1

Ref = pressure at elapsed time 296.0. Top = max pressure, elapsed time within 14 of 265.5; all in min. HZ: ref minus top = -22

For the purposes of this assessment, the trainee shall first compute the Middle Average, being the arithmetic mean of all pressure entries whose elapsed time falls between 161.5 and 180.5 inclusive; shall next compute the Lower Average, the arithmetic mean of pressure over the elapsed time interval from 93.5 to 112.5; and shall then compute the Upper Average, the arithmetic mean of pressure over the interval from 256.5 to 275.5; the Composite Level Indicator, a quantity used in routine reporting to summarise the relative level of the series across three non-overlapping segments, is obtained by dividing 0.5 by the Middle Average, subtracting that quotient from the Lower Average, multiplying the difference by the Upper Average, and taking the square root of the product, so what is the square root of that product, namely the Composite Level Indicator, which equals 177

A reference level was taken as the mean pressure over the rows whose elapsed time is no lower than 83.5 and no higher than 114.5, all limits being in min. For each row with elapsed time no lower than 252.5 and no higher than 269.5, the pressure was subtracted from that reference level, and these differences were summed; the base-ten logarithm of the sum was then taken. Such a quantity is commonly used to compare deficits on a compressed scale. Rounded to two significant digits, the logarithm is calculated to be 2.5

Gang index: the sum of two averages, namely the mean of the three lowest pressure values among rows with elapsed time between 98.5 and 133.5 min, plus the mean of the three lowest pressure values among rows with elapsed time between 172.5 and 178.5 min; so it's 344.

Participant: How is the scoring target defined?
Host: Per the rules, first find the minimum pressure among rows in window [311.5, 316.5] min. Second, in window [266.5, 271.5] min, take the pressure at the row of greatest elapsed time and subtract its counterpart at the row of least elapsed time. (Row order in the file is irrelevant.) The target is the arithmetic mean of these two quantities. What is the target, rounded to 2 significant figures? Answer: 89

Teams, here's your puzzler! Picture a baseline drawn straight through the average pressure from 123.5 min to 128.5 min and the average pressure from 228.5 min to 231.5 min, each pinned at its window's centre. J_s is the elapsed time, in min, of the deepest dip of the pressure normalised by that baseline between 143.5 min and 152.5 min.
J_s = 148.0 min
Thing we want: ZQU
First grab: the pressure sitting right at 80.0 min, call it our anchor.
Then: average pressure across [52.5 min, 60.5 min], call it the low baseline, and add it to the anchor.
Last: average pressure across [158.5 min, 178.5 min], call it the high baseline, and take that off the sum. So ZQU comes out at 220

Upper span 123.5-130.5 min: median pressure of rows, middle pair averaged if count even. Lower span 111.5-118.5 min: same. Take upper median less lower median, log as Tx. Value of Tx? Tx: 6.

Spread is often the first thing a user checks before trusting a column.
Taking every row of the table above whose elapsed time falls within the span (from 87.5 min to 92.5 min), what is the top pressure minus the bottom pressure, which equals 14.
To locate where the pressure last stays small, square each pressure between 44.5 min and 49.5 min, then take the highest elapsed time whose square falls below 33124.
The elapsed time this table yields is 46.0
